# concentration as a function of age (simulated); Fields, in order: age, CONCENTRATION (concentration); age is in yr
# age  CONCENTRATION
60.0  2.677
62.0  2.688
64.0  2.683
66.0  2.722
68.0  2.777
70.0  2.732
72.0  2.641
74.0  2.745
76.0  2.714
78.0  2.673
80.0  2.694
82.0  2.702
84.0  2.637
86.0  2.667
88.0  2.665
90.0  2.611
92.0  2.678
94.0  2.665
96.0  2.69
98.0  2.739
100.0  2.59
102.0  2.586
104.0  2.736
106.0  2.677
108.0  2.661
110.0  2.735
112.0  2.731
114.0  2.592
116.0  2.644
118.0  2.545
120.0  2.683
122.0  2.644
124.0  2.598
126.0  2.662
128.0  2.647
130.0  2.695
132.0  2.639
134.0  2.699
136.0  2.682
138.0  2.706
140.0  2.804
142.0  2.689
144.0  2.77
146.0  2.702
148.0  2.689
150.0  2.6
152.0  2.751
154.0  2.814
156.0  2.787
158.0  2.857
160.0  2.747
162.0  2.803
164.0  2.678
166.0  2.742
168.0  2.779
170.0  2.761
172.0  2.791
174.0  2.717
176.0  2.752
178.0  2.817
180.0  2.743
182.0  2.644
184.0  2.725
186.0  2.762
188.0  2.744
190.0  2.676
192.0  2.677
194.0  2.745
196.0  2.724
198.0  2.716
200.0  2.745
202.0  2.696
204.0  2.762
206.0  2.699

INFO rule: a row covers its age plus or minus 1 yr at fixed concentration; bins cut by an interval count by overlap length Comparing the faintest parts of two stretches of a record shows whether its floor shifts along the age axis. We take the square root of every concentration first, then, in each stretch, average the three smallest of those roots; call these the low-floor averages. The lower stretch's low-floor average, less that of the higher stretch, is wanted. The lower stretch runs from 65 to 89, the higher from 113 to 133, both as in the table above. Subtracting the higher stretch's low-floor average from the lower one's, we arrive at 0.021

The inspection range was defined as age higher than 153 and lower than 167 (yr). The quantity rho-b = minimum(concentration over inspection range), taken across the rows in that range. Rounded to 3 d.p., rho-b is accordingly 2.678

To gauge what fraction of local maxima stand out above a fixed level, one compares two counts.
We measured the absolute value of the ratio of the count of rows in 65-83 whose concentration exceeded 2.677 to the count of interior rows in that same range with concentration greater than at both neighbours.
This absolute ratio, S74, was 3.5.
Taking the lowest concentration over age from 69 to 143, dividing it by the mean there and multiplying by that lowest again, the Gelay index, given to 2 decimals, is 2.42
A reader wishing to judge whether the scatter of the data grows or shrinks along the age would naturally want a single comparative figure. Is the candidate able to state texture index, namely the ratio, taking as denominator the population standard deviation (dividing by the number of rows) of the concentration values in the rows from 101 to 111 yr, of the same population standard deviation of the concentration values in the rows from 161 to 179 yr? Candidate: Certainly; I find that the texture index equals 0.75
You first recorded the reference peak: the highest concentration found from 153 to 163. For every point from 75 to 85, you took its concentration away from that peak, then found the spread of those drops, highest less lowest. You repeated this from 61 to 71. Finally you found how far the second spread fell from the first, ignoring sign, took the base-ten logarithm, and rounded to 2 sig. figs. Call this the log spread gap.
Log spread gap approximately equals -1.8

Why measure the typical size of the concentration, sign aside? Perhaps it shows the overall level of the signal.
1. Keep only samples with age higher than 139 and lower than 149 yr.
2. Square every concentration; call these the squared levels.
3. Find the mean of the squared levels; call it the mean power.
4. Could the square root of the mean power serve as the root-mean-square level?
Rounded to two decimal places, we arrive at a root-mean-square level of 2.73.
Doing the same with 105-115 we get 2.68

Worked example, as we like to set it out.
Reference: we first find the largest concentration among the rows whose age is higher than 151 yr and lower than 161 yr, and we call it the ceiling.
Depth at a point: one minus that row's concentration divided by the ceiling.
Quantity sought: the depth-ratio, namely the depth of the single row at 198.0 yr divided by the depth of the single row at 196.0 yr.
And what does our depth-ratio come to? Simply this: 1.1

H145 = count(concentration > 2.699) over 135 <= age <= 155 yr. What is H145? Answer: 6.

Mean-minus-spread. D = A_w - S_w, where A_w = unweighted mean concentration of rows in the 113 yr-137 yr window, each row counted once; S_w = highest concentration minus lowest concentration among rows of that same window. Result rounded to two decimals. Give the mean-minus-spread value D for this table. 2.49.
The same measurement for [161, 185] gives 2.57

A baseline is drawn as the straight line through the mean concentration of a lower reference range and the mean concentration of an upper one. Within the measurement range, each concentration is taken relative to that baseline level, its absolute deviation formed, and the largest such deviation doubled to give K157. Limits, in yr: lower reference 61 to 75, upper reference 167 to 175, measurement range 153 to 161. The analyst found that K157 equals 0.202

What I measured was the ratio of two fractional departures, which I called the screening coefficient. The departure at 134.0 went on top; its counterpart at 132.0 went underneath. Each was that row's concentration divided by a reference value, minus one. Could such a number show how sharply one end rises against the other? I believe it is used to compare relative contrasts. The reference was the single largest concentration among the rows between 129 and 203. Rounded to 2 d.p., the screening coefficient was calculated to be 0.72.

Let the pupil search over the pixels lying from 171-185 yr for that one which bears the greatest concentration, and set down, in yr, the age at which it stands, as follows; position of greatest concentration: 178.0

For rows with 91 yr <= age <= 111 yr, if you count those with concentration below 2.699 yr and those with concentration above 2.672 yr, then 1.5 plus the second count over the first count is 2.4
